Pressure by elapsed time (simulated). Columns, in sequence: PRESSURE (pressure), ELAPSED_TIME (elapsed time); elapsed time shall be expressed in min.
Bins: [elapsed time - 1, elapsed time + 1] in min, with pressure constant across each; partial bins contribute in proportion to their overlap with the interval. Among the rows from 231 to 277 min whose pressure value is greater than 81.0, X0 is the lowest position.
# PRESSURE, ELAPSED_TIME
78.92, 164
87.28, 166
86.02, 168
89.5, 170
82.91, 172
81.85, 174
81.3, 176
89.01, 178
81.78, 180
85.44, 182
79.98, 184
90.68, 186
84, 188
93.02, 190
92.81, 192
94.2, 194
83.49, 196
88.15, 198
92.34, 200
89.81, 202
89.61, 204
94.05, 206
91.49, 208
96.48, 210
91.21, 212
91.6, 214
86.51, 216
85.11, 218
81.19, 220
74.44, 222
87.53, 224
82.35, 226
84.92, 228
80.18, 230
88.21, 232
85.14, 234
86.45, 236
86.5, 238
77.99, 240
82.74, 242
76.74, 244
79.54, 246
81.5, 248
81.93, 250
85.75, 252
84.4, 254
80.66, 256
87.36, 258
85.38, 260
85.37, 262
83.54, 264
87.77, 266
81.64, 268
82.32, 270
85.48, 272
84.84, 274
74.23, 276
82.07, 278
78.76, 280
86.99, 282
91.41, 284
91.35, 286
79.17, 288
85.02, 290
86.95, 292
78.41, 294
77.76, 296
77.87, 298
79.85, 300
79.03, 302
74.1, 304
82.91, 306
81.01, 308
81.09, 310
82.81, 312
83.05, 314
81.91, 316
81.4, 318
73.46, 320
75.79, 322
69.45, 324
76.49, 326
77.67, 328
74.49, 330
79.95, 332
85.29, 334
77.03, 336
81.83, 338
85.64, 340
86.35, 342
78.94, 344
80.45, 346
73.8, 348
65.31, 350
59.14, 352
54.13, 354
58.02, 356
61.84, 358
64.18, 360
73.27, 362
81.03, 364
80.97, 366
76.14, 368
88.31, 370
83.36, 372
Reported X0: 232 min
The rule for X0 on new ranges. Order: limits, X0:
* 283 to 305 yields 284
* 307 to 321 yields 308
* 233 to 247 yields 234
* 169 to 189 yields 170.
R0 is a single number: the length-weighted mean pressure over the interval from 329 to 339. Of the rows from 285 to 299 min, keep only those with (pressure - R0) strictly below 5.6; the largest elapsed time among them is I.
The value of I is 298 min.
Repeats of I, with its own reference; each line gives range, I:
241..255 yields 254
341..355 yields 354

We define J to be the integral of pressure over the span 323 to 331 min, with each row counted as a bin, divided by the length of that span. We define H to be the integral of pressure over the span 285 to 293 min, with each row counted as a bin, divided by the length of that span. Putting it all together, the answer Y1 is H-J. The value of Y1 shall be 11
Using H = 86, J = 75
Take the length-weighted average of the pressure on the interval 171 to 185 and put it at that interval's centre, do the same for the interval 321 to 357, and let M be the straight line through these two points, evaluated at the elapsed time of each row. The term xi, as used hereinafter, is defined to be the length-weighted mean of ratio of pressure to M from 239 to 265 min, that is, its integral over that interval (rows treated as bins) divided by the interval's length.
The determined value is 1.04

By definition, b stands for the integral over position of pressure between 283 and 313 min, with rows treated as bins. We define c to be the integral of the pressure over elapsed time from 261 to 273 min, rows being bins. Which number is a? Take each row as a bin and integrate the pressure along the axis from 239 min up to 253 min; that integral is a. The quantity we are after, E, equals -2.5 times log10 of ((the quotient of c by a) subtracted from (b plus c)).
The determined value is -8.85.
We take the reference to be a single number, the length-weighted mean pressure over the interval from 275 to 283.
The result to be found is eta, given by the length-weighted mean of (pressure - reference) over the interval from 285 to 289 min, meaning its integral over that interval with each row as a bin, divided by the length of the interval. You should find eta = 5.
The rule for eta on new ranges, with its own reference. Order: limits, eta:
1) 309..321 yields 0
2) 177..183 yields 5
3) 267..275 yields 3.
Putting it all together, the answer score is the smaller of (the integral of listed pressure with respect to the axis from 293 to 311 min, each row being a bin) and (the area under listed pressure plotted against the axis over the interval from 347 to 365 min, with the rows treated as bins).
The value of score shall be 1181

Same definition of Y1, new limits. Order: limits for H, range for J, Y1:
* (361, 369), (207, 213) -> -15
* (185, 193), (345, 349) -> 13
